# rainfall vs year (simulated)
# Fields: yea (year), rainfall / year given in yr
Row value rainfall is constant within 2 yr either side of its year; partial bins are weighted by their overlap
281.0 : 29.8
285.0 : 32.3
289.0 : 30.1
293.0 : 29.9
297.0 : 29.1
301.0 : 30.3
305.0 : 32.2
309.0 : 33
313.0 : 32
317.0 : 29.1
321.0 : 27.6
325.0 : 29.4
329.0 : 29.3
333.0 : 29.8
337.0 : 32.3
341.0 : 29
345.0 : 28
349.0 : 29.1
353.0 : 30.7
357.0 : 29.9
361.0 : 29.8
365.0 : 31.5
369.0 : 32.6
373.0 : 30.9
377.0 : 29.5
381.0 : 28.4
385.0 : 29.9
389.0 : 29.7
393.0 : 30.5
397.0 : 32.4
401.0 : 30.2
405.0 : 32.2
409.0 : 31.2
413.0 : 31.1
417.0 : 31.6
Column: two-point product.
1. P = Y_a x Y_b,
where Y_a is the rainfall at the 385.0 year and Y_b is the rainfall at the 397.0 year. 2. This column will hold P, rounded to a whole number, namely 969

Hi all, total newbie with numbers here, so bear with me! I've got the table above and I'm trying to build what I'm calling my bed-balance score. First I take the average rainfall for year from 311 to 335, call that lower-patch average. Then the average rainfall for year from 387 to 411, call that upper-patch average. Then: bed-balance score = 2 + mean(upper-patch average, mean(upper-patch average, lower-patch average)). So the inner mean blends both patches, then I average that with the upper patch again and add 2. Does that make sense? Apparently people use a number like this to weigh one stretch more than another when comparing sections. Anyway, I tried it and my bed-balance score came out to 32.7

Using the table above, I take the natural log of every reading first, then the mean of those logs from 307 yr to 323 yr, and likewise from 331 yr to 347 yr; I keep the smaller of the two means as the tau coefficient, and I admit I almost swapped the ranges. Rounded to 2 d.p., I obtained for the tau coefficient 3.39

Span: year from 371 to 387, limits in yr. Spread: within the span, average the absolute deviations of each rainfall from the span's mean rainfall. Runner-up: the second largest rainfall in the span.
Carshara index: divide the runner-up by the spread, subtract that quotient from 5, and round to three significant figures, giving -36.2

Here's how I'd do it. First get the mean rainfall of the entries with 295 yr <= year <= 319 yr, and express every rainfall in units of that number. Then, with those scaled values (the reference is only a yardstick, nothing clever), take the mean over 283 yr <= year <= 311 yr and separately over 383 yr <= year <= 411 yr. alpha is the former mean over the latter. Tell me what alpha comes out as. 1.00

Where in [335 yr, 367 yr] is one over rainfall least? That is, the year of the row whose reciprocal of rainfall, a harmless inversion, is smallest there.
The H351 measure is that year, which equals 337.0 yr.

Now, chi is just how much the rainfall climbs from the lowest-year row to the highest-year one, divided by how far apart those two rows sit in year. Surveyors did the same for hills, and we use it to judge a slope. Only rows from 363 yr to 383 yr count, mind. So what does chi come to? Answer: -0.19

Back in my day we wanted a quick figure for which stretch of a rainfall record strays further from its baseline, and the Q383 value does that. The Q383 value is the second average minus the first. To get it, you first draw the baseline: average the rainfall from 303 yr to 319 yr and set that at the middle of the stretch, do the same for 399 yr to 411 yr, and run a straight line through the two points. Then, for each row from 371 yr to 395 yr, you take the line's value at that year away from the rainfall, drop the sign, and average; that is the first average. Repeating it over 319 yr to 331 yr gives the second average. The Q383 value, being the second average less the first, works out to 1.3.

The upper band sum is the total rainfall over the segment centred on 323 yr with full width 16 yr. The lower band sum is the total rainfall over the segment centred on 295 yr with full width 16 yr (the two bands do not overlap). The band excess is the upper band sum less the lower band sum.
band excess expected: -4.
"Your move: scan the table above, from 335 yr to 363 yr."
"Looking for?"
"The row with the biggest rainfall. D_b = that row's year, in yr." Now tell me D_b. 337.0 yr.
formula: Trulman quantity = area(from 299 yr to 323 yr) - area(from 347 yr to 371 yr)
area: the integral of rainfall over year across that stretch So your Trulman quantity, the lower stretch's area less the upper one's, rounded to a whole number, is 2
